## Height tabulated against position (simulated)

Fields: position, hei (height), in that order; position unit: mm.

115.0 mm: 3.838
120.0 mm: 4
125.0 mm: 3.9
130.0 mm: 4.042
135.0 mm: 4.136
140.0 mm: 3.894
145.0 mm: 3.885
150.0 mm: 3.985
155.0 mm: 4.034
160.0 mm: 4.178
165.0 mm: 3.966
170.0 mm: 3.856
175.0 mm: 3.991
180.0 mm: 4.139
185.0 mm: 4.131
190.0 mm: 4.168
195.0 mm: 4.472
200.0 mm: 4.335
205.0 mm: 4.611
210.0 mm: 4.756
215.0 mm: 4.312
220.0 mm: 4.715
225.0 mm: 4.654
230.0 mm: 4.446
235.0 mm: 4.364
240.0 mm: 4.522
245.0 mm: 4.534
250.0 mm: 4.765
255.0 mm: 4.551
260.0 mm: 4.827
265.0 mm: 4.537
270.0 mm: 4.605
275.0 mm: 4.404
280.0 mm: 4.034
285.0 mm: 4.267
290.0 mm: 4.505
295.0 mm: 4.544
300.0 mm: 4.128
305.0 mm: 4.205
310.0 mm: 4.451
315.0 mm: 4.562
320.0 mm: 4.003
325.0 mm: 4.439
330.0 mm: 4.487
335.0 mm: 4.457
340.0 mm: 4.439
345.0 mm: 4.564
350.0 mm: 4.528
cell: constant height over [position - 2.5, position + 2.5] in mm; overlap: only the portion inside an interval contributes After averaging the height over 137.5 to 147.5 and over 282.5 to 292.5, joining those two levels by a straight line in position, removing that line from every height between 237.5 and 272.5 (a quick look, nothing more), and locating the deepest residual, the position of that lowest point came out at 265.0 mm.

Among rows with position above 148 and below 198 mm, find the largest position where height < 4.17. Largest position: 190.0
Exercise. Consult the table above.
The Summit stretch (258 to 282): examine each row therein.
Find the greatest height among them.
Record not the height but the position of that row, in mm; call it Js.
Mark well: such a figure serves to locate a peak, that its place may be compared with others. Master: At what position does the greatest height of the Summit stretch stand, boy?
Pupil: 260.0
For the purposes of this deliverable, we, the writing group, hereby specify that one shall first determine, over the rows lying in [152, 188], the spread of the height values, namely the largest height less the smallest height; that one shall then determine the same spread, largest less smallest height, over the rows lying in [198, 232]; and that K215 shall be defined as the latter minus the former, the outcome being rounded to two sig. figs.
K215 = 0.12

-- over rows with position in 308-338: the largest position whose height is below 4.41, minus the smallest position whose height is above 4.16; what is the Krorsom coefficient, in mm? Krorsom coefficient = 10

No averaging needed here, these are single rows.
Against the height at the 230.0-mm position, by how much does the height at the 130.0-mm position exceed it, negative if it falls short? -0.40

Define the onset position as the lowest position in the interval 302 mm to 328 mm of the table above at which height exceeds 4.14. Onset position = 305.0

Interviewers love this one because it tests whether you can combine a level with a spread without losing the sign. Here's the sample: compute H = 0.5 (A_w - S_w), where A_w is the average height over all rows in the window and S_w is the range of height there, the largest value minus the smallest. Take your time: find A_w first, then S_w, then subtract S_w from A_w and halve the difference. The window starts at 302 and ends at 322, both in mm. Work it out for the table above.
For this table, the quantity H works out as 1.87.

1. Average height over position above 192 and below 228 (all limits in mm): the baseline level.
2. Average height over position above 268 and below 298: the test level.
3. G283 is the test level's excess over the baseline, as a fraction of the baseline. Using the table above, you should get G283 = -0.03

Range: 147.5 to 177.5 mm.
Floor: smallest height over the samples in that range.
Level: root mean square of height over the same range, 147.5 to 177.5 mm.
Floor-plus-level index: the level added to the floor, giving 7.86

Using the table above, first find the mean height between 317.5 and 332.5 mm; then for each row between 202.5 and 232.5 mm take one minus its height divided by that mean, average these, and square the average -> 0.0040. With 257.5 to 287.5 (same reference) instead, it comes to 0.0010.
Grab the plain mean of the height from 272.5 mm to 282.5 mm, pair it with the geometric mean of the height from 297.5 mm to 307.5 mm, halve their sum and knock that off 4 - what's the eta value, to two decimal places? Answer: -0.19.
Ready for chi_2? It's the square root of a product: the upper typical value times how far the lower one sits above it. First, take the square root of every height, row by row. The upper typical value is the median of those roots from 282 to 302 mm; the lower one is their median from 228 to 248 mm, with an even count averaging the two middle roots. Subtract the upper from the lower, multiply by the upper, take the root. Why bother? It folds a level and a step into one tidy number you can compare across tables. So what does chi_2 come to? 0.22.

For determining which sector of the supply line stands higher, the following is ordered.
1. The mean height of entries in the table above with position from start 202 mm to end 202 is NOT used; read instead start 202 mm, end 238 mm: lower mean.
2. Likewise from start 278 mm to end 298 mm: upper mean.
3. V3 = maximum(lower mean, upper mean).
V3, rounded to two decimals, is 4.55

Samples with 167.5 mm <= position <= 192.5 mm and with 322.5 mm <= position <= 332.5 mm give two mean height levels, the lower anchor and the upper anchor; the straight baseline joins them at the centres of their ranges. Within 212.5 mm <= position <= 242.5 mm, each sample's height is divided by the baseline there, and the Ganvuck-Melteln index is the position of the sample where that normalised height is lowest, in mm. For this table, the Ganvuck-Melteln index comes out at 235.0 mm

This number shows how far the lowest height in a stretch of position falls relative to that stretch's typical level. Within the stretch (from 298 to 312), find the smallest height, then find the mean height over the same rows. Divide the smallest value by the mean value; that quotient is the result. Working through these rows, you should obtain 0.969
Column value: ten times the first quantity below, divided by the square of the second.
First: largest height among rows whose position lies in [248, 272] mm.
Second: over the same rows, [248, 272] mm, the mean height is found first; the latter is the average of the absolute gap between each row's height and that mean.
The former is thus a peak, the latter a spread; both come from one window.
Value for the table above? 3904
